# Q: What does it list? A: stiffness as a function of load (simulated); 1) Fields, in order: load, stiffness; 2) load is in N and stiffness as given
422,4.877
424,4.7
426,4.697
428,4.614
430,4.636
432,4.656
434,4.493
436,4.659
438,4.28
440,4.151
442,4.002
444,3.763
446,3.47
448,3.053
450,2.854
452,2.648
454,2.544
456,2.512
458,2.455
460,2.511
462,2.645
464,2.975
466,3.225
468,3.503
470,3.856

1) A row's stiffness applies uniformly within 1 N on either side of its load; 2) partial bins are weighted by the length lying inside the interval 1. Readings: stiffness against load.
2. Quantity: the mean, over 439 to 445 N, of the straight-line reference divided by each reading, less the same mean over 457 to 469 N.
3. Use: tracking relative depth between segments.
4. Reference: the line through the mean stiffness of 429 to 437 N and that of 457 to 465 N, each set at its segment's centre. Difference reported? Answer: 0.11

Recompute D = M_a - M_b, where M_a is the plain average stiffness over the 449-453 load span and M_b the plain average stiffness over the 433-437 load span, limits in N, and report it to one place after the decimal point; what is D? -1.8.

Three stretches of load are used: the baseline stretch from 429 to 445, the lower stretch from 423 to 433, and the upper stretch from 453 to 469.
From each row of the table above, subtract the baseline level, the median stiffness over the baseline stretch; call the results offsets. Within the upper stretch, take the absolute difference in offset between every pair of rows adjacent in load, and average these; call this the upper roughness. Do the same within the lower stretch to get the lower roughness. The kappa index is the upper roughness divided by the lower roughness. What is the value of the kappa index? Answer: 5.08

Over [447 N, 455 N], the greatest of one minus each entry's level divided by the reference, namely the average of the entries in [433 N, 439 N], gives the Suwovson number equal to 0.43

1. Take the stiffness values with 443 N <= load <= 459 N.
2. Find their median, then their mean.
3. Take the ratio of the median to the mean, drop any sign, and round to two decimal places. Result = 0.94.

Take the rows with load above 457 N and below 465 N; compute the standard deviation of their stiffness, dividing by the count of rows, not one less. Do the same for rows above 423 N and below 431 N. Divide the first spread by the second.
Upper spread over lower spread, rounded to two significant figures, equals 5.4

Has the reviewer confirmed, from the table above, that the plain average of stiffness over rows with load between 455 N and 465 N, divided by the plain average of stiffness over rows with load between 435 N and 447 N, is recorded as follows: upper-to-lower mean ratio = 0.65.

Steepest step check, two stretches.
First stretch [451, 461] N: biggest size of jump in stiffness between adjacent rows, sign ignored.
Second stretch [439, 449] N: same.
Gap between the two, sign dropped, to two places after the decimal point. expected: 0.31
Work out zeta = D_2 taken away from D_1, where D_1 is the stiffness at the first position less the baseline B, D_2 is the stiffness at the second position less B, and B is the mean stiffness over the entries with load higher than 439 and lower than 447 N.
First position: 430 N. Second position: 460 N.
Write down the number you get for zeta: 2.1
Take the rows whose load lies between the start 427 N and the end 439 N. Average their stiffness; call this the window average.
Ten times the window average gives 46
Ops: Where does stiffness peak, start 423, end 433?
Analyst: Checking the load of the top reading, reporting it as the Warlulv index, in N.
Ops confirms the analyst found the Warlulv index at 424 N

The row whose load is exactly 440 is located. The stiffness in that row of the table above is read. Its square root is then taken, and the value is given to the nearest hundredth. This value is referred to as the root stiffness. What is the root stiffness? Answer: 2.04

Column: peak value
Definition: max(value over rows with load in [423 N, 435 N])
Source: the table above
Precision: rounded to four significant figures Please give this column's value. 4.700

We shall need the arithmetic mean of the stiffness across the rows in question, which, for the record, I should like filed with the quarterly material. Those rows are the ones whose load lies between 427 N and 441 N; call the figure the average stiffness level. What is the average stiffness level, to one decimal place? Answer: 4.5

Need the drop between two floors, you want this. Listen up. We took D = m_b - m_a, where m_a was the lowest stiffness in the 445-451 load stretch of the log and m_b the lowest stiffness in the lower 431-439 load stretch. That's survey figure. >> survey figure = 1.4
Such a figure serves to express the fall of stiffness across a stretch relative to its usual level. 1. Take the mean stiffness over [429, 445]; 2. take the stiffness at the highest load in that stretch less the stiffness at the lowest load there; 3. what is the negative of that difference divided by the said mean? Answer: 0.2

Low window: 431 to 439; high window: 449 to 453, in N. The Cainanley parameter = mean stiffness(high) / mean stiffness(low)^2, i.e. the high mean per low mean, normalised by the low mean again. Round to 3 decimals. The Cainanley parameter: 0.135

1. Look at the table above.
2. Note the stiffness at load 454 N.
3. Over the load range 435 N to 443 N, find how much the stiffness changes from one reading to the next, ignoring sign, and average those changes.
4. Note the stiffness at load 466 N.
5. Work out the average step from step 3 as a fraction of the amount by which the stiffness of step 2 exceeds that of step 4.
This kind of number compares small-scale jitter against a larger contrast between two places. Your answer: -0.32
